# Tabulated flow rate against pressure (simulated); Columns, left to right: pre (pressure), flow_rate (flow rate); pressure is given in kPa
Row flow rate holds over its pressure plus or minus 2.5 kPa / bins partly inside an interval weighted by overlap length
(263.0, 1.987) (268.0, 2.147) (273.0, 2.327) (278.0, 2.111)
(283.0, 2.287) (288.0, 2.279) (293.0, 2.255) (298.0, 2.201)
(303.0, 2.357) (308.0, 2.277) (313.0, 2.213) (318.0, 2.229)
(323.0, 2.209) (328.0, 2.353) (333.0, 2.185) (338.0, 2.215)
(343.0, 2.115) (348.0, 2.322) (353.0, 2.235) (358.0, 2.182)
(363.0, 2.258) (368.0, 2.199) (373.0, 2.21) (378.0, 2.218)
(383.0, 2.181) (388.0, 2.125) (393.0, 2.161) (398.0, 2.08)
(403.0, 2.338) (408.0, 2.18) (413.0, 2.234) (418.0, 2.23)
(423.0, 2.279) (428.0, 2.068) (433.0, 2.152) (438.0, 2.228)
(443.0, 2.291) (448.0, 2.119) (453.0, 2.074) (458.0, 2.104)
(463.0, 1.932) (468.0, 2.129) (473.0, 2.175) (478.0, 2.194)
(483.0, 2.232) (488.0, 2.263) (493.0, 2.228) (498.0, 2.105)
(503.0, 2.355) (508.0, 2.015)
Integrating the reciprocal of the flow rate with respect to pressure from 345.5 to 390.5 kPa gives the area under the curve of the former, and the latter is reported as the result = 20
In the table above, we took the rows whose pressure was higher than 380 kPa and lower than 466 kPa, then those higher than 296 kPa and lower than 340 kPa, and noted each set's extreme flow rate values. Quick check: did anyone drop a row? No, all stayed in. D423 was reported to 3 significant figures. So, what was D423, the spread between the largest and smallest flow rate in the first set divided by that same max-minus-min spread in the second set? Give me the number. 2.36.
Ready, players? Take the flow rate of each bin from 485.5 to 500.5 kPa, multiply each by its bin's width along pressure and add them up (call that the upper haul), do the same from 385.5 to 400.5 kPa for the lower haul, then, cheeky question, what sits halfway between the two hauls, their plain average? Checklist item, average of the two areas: 32.4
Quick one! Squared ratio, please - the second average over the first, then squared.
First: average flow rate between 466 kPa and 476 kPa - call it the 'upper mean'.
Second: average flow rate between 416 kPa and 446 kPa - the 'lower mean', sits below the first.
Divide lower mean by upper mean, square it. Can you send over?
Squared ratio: 1.05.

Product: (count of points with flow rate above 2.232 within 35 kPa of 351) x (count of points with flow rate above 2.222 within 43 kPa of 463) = 28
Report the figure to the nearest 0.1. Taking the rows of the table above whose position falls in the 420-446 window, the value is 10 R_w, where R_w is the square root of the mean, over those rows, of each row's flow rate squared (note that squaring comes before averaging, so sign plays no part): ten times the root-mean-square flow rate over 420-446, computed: 22.1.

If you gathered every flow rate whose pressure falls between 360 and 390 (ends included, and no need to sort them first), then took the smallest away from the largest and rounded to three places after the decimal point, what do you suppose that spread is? 0.133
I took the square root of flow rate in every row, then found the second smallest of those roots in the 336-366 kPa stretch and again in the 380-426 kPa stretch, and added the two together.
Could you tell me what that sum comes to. 2.93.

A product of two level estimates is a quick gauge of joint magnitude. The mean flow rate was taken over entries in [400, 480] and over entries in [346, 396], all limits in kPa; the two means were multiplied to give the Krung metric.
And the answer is 4.79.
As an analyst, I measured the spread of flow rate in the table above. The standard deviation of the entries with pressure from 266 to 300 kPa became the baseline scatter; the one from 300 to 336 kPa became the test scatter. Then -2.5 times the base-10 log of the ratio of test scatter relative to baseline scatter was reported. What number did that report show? 0.1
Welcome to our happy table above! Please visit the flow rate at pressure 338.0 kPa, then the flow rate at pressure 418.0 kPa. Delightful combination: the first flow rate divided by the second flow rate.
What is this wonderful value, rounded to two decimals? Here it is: 0.99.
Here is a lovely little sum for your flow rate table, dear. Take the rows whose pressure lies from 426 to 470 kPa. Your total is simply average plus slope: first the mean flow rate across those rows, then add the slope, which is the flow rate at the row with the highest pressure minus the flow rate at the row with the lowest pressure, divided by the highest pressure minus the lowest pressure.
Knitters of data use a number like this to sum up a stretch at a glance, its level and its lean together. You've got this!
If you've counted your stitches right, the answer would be 2.12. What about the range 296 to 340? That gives 2.25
